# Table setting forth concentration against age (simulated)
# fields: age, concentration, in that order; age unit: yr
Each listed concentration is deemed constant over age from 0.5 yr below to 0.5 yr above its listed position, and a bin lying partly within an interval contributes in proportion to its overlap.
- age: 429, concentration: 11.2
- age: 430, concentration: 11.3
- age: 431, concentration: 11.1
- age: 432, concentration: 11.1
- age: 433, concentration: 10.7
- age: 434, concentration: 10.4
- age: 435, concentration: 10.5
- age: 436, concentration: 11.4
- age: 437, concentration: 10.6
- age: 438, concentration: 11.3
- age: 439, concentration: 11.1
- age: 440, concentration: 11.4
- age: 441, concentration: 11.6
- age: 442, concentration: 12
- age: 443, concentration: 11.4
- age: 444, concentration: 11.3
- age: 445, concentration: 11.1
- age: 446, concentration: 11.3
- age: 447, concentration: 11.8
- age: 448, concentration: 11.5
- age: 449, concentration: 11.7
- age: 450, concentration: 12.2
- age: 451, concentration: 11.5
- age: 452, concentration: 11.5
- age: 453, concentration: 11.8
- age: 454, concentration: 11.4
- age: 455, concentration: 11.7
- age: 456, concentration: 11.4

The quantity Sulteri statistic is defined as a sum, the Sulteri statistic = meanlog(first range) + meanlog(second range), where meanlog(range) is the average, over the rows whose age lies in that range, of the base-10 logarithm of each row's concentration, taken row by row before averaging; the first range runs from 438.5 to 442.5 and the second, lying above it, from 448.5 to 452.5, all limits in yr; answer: 2.13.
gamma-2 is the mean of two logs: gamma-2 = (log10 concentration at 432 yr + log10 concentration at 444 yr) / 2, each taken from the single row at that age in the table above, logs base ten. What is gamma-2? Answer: 1.05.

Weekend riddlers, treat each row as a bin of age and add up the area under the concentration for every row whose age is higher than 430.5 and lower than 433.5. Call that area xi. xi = 32.9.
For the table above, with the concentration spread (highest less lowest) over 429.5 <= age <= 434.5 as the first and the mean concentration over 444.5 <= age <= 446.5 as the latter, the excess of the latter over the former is 10.3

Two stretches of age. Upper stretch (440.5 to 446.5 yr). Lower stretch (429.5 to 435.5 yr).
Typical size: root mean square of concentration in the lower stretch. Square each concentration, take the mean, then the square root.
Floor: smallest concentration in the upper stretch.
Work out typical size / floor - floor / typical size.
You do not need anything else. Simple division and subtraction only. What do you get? -0.045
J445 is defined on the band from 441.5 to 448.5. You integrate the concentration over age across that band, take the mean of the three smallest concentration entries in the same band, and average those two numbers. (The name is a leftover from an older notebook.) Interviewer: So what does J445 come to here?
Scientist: 45.8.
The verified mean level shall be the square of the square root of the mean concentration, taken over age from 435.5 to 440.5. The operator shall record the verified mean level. 11.2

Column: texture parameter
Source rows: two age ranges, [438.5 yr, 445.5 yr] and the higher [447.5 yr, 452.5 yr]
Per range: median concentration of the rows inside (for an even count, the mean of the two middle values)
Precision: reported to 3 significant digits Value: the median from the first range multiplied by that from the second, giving 131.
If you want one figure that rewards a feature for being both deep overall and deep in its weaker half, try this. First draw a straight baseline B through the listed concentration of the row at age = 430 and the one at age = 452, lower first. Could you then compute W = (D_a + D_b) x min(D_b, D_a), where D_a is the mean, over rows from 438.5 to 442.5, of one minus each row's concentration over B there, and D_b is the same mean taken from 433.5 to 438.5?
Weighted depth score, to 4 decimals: -0.0004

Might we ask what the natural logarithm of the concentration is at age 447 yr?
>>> 2.47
